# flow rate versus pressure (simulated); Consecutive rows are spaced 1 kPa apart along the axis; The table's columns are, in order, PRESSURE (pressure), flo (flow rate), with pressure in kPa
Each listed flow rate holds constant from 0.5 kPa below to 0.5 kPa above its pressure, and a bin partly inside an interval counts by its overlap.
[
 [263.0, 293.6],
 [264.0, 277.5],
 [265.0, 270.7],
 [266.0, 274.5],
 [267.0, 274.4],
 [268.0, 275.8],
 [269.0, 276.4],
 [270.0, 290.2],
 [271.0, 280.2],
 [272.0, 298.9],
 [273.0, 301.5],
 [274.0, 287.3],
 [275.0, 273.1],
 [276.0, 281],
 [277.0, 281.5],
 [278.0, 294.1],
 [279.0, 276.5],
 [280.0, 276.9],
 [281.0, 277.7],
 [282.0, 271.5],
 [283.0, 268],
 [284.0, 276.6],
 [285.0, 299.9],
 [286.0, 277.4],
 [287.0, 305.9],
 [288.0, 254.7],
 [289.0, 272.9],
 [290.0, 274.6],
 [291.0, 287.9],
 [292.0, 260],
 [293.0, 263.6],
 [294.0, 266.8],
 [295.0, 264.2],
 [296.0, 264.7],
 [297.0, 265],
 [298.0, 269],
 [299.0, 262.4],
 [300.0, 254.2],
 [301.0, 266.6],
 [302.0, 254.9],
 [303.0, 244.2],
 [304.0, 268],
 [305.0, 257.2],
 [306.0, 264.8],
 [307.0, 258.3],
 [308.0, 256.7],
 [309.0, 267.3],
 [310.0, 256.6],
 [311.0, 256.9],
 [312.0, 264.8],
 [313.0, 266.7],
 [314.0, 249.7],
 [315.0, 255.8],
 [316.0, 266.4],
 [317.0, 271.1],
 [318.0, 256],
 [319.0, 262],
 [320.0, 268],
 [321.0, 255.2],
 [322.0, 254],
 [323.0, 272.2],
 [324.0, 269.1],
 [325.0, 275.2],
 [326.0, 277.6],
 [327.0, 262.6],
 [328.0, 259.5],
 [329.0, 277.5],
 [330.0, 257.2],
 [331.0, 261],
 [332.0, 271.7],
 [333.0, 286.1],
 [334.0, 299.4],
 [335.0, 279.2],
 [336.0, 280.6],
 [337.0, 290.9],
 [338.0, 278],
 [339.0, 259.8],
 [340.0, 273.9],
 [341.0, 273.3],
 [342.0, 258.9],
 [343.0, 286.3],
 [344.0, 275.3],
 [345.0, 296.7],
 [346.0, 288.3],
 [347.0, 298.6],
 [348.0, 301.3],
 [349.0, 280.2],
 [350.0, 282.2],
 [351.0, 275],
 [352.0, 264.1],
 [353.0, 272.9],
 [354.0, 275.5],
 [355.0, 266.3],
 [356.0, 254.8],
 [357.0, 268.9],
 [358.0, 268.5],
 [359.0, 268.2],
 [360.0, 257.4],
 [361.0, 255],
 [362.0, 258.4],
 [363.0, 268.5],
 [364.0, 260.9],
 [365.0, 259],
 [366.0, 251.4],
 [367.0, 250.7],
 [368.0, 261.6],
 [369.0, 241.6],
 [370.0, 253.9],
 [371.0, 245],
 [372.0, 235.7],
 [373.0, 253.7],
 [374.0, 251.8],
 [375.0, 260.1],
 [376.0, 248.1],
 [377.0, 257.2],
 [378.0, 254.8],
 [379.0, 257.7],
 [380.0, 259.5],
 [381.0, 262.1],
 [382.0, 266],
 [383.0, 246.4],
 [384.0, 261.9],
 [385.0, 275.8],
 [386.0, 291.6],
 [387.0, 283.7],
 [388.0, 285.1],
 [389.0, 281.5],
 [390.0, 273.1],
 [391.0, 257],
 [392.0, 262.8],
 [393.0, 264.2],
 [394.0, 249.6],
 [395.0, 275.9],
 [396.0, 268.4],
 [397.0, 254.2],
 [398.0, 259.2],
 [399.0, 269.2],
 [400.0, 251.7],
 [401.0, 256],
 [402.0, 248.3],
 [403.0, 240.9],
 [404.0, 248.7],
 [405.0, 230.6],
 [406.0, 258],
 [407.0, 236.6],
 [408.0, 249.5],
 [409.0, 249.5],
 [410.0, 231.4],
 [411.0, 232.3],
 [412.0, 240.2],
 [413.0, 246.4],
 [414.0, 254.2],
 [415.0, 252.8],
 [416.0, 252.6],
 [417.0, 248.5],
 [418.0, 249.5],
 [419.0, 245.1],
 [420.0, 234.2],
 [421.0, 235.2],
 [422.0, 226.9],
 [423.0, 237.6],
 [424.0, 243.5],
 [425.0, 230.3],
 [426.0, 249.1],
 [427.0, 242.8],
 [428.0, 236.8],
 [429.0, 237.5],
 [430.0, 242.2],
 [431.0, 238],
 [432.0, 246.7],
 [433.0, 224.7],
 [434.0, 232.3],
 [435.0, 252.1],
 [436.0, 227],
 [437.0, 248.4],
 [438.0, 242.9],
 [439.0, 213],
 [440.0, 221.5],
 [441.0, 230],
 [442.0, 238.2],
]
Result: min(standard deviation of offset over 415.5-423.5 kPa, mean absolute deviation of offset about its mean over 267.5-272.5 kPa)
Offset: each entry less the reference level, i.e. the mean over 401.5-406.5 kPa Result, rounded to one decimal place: 8.2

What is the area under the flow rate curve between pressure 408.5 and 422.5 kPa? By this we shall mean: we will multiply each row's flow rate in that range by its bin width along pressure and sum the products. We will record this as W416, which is 3399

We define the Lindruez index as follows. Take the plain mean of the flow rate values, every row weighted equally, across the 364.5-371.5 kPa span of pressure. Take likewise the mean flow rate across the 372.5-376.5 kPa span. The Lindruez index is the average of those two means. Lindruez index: 253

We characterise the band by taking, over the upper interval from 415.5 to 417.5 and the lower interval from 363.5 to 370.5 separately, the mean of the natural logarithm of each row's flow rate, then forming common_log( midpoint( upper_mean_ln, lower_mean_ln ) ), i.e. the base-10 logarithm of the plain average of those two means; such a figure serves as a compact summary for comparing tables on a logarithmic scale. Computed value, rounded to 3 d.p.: 0.743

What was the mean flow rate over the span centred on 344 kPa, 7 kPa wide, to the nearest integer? 282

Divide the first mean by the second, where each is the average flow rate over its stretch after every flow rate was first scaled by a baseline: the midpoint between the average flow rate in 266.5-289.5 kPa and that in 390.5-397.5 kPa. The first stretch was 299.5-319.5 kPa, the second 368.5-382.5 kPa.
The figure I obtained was 1.03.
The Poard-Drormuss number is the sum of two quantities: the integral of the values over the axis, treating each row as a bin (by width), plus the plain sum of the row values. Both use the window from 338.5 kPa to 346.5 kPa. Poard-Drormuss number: 4425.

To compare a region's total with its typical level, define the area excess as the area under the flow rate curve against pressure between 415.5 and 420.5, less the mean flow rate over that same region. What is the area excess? 984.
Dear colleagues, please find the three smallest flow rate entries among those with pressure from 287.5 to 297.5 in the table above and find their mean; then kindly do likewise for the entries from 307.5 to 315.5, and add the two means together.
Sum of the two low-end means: 513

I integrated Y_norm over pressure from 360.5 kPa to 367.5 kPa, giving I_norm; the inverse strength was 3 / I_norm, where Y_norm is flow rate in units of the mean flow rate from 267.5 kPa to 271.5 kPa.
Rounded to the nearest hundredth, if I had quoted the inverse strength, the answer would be 0.47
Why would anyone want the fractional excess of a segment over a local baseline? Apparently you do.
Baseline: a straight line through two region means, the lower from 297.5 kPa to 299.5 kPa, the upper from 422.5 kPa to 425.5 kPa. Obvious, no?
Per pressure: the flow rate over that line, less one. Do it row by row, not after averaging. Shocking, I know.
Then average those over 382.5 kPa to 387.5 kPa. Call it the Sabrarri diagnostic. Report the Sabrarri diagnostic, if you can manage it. 0.11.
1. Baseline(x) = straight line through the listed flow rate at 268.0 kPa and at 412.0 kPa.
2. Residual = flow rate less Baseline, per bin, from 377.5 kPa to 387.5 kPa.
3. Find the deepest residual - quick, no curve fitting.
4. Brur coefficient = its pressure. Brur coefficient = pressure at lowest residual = 383.0 kPa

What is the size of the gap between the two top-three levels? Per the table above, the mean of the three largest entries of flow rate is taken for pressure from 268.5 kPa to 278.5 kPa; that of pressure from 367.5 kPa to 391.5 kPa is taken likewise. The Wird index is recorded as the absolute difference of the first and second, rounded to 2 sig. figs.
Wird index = 11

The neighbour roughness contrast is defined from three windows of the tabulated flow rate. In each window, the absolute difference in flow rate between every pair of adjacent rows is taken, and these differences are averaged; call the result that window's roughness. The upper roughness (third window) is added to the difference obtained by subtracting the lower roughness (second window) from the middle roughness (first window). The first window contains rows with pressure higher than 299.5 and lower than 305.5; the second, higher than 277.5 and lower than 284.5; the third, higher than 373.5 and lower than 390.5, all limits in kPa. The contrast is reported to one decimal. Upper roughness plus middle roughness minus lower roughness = 15.8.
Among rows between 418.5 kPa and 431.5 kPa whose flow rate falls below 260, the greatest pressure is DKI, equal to 431.0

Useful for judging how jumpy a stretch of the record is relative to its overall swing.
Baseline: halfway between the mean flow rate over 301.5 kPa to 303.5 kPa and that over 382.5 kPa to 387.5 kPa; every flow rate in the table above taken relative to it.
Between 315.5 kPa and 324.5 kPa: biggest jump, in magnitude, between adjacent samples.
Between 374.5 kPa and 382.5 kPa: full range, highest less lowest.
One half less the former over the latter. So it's -0.5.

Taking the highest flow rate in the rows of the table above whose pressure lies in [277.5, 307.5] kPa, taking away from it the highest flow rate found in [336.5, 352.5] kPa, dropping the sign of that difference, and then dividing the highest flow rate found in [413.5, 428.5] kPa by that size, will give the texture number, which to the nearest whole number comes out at 55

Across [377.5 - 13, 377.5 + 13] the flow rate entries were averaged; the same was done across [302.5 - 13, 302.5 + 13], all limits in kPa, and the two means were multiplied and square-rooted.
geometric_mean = 261.3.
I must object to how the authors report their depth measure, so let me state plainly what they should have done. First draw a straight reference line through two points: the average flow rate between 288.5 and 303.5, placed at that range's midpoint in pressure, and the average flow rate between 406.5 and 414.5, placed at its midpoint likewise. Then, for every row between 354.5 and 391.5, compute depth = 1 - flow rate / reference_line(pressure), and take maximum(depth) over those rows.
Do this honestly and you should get 0.057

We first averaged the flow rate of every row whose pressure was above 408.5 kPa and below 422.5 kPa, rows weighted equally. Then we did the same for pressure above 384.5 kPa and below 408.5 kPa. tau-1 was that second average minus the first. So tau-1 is 19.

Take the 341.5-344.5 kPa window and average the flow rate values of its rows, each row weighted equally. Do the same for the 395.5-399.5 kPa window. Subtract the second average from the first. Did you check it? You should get 11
